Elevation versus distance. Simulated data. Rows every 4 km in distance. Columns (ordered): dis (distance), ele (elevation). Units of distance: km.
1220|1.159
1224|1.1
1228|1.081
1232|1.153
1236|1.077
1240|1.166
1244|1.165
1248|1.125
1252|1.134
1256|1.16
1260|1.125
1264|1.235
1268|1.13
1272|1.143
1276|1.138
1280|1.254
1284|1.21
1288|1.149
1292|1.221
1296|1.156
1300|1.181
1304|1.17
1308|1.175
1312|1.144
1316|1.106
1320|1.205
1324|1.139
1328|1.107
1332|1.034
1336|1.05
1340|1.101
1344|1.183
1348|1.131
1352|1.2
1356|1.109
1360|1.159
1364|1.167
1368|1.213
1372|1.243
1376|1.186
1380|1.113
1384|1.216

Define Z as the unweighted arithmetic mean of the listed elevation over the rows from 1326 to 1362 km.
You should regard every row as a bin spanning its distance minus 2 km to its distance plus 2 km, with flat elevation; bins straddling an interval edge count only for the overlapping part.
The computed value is 1.12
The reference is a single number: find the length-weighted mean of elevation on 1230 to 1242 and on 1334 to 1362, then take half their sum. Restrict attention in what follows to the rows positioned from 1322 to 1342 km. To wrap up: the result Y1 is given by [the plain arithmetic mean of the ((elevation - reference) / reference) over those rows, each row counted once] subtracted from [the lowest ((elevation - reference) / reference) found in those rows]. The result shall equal -0.0461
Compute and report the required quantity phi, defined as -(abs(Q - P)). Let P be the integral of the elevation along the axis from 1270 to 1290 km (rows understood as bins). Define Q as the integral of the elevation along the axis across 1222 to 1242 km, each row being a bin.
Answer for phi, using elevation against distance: -1.27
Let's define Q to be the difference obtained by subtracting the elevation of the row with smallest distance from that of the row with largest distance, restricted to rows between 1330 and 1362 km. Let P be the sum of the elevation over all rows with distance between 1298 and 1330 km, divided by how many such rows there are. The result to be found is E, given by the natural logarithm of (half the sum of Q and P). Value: -0.45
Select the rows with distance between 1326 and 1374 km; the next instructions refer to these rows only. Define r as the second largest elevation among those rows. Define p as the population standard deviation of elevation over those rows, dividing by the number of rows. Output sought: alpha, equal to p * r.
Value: 0.075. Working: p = 0.062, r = 1.213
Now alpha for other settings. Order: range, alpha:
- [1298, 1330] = 0.039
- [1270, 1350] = 0.065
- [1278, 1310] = 0.041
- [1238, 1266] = 0.041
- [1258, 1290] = 0.060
